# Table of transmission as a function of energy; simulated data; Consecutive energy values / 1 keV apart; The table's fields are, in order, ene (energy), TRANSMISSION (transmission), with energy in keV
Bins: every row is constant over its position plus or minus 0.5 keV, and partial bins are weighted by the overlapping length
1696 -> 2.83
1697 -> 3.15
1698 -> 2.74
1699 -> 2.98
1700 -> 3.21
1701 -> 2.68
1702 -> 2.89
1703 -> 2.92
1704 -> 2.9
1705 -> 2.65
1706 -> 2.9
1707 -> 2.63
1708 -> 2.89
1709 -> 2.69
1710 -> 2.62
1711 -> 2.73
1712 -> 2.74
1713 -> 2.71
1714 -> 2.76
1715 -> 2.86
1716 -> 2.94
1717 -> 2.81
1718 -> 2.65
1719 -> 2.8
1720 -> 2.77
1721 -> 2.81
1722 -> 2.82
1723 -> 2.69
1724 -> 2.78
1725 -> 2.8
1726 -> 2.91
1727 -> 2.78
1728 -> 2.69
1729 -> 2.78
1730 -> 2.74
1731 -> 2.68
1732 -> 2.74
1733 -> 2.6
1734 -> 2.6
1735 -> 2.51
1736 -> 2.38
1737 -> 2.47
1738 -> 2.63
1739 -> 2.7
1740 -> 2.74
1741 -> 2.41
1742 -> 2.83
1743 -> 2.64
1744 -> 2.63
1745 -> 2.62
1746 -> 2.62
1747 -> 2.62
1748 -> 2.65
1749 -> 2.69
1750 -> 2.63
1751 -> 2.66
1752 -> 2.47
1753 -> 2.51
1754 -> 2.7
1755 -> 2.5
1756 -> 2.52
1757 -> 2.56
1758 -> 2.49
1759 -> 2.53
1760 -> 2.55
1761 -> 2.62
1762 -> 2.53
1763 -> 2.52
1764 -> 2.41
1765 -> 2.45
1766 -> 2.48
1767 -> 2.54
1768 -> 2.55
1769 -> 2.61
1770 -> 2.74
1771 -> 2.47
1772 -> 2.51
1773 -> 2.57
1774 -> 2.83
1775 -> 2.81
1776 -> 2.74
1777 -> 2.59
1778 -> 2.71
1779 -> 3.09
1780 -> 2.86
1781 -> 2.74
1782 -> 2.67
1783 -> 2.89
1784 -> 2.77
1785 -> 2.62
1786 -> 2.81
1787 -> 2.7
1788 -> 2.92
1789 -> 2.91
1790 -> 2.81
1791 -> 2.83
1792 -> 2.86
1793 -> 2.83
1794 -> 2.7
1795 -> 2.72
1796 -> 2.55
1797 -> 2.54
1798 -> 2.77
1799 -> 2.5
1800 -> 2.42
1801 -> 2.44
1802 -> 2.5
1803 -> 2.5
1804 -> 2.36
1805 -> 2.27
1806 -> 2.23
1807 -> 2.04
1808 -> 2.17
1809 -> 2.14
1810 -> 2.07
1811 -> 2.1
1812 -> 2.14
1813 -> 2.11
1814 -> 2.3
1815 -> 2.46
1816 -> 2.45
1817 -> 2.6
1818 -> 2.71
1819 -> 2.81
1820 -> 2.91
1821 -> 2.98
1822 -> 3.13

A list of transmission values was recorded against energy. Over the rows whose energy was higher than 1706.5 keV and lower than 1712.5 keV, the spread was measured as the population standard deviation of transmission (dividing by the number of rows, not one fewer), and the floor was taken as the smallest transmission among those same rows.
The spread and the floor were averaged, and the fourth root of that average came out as 1.08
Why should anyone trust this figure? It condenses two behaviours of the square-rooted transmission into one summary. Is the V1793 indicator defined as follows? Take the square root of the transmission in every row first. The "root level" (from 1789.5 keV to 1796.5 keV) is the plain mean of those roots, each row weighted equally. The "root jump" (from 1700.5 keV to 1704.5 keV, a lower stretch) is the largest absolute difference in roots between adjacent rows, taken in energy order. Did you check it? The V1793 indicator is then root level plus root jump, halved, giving 0.862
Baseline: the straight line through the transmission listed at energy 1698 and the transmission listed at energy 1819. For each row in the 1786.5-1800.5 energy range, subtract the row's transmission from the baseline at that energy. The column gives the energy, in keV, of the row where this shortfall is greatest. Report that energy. 1800 keV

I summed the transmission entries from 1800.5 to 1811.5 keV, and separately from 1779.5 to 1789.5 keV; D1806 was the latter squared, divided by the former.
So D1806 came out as 31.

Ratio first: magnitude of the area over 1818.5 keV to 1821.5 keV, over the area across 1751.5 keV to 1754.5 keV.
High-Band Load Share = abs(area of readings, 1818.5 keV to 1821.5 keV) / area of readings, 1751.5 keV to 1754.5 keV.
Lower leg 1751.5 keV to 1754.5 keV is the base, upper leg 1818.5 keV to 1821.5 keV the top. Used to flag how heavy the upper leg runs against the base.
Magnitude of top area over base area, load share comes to 1.1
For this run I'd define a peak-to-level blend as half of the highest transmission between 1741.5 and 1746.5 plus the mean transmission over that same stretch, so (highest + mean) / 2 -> 2.75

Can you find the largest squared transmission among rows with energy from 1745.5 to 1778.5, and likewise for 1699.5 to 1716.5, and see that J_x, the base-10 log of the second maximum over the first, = 0.11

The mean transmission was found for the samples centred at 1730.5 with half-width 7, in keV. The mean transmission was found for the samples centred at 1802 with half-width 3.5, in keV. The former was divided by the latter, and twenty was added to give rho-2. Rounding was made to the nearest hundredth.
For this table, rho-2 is 21.10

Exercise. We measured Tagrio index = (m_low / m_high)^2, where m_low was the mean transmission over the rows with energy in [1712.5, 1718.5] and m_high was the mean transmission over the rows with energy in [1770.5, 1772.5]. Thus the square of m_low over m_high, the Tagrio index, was 1.3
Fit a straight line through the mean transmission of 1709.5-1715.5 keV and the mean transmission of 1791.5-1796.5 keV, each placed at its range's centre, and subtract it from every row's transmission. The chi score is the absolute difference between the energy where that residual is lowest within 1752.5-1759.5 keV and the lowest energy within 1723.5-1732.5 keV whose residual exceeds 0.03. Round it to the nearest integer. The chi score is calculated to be 34 keV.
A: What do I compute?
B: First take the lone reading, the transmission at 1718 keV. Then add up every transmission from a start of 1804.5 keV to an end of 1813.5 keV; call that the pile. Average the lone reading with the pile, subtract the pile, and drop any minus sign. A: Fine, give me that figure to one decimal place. 8.3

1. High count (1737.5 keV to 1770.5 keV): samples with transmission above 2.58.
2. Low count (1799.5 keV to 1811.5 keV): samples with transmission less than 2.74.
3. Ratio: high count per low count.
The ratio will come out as 1.4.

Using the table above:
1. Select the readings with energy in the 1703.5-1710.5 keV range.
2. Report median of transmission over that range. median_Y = 2.69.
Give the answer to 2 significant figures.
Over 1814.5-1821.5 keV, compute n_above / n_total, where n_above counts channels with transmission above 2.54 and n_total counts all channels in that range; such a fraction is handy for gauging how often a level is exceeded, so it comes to 0.71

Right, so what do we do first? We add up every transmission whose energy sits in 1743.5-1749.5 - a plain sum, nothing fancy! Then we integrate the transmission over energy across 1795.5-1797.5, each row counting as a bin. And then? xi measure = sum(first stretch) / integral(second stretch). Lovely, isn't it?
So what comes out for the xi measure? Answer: 3.1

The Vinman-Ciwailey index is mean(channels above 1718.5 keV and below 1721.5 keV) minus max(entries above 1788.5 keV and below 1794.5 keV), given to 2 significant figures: -0.12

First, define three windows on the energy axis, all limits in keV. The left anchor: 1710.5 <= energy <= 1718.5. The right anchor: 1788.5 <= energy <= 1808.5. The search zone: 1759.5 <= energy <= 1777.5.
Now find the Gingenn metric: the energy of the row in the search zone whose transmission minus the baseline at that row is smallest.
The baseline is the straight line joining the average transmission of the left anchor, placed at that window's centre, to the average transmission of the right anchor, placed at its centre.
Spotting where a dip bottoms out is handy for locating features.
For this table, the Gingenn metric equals 1764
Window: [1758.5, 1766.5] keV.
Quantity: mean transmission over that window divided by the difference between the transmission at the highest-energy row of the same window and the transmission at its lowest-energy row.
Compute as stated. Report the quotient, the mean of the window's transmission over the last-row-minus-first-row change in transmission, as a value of -50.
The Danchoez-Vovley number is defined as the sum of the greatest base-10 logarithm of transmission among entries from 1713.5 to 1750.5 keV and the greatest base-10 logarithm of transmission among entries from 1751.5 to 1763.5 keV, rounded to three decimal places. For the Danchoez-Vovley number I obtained 0.900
